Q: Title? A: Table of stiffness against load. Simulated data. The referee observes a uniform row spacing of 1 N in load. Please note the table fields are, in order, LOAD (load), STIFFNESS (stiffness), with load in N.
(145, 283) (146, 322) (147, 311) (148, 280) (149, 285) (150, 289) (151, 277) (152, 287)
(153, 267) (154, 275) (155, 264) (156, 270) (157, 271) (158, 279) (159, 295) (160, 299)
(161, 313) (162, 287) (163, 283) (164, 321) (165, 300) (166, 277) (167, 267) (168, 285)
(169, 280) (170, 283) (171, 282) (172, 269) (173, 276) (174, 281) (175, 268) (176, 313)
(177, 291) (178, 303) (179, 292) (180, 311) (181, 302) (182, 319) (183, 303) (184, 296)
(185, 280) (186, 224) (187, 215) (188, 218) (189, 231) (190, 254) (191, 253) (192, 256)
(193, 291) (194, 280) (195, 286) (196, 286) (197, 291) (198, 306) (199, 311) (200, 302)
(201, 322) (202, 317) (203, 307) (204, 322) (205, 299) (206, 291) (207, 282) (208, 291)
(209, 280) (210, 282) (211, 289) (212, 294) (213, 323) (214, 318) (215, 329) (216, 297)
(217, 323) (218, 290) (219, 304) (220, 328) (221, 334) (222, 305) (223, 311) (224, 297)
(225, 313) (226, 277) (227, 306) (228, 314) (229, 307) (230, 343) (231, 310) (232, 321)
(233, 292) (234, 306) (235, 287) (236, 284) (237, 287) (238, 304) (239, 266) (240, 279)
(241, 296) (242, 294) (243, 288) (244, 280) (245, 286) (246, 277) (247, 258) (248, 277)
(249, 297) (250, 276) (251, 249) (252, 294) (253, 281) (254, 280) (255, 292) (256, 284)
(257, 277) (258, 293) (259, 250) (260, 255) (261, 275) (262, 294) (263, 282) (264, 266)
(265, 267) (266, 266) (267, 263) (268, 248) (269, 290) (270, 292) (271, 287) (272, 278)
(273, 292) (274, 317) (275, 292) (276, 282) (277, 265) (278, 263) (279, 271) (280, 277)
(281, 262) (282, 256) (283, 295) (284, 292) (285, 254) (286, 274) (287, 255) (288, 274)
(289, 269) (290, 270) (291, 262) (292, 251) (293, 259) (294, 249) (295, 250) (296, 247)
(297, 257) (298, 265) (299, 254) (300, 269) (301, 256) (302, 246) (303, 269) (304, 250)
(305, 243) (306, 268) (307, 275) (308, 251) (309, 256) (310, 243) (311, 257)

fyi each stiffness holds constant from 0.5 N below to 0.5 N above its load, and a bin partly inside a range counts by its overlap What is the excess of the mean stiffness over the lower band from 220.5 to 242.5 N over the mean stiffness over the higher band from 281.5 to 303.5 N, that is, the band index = 39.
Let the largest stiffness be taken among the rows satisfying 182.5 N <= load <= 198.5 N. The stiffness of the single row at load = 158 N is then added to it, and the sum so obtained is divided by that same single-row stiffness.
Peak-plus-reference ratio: 2.10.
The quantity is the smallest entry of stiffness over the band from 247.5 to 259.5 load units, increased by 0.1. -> 249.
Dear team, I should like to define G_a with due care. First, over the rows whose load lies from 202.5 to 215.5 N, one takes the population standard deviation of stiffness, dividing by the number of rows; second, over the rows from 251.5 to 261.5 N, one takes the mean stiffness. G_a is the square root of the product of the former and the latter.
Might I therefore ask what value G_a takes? 68.0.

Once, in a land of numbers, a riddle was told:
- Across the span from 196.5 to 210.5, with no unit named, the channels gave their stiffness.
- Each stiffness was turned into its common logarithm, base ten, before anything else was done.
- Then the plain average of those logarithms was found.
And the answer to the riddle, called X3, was 2.477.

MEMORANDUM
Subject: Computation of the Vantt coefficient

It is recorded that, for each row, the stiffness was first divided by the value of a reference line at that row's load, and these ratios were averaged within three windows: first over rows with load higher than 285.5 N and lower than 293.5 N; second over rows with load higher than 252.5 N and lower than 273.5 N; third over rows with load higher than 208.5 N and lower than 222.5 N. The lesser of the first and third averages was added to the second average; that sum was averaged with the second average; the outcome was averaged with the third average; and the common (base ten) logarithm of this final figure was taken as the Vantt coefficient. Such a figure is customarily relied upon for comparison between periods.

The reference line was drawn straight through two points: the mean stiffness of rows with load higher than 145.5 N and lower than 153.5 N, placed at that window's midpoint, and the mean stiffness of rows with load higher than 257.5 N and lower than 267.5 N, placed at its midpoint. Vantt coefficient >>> 0.117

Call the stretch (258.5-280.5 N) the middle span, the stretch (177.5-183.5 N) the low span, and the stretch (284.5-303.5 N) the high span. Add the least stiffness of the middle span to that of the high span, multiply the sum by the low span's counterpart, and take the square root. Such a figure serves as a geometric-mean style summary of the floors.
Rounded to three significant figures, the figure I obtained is 380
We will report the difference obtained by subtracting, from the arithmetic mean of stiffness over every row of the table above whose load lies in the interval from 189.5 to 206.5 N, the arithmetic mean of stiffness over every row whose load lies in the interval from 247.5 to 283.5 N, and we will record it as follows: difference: 15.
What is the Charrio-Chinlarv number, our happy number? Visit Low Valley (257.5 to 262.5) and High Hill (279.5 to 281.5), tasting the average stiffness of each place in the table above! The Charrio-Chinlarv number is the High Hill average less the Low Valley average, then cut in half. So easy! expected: -2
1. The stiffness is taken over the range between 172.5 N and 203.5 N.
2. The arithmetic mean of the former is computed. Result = 283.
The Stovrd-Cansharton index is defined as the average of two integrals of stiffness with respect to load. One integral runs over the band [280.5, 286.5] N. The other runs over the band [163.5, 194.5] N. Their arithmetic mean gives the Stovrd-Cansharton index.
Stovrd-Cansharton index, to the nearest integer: 5127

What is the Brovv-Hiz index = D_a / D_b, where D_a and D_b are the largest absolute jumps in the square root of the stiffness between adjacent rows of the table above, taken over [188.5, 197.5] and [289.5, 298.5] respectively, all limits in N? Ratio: 3.1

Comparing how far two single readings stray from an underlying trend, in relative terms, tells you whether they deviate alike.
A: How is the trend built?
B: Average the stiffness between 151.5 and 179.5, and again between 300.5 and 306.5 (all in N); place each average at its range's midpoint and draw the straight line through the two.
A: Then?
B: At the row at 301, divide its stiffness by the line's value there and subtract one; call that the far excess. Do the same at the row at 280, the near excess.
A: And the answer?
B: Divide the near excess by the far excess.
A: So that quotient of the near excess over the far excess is 125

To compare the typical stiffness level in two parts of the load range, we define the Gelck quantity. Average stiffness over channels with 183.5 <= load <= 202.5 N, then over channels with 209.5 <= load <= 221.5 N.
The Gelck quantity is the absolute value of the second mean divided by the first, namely 1.13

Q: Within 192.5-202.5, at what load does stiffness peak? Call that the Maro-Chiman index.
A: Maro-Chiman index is 201 N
